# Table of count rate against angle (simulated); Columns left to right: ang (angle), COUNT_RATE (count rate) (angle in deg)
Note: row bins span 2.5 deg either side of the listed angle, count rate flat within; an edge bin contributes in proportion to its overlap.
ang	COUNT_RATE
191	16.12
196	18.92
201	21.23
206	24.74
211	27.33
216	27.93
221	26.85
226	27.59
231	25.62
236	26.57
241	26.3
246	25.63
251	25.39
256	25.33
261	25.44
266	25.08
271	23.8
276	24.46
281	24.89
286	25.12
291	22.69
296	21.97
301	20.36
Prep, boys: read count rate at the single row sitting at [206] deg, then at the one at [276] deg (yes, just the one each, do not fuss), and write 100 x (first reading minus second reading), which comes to 28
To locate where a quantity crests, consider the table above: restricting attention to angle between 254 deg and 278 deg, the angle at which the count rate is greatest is 261 deg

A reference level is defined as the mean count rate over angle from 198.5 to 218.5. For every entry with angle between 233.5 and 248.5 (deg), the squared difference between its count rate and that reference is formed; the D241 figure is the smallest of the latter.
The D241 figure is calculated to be 0.10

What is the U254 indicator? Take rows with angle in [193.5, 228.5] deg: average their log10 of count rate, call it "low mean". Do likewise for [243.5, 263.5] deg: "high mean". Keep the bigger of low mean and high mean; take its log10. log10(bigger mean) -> 0.148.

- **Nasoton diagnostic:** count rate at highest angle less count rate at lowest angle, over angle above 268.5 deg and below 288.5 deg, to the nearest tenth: 1.3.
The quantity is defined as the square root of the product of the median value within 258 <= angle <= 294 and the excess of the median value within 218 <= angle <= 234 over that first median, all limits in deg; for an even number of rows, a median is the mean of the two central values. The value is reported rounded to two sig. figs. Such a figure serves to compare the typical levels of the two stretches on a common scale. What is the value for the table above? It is 7.0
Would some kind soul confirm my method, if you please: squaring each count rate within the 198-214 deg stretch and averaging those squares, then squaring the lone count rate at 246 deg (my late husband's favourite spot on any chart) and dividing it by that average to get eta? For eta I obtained 1.09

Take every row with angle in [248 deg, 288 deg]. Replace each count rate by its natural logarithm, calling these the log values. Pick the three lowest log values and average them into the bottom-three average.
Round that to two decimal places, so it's 3.19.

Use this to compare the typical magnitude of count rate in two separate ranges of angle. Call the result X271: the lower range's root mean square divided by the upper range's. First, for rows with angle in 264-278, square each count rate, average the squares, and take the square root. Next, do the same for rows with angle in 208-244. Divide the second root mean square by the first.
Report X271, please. 1.10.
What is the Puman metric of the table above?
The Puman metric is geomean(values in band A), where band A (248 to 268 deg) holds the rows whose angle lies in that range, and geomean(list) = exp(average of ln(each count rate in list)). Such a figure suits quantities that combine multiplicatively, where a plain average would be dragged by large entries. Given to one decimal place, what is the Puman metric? 25.3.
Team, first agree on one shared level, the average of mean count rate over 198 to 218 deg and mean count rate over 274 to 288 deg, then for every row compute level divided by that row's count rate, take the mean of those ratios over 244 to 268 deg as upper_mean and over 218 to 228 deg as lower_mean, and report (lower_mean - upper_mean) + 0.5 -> 0.433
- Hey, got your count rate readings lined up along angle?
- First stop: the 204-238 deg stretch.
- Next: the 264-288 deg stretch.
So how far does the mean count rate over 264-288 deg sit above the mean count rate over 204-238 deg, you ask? -2.0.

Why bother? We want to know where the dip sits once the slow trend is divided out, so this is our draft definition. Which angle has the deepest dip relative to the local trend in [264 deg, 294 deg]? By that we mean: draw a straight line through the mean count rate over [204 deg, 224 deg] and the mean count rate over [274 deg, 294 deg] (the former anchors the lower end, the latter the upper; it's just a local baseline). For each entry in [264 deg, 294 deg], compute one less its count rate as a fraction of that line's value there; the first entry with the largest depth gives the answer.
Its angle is 291 deg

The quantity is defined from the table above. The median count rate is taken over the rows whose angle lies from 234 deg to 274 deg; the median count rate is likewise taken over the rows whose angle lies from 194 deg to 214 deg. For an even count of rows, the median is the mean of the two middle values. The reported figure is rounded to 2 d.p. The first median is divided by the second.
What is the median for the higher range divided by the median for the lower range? 1.11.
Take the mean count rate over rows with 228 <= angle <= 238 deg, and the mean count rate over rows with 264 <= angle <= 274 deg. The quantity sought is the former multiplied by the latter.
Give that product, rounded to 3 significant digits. 638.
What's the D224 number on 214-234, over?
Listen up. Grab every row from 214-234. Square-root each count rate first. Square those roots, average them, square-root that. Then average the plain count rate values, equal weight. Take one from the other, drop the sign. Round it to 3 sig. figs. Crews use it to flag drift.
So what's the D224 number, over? 21.8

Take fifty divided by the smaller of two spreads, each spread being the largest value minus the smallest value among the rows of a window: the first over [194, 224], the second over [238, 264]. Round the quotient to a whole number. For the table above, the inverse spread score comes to 52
